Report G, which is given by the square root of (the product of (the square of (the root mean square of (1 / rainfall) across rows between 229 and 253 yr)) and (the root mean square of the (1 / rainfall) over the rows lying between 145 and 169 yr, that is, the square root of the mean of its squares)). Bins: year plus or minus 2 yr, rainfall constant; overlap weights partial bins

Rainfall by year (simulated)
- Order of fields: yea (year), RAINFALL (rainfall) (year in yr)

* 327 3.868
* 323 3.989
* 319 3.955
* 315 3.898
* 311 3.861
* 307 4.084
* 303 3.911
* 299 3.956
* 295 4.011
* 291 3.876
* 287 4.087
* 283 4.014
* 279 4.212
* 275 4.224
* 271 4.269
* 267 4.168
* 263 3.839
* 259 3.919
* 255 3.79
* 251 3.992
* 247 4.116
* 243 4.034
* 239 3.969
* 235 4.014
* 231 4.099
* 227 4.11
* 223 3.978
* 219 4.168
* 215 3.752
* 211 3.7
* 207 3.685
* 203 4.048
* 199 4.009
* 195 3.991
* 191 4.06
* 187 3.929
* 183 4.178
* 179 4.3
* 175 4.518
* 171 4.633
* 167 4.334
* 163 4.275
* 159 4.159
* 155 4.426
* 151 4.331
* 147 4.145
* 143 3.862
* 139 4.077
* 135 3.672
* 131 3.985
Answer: 0.120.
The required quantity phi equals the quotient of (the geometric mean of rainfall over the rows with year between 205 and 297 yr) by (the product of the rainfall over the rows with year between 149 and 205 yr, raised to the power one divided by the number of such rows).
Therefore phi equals 0.95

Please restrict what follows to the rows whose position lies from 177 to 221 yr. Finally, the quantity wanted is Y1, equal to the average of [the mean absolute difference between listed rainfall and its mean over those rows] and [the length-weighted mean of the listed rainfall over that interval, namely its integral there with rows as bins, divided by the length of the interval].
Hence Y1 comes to 2.07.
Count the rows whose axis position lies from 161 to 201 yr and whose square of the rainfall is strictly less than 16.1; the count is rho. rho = 3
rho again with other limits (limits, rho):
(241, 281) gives 4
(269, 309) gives 4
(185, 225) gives 7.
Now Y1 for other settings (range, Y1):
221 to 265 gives 2.03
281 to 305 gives 2.02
